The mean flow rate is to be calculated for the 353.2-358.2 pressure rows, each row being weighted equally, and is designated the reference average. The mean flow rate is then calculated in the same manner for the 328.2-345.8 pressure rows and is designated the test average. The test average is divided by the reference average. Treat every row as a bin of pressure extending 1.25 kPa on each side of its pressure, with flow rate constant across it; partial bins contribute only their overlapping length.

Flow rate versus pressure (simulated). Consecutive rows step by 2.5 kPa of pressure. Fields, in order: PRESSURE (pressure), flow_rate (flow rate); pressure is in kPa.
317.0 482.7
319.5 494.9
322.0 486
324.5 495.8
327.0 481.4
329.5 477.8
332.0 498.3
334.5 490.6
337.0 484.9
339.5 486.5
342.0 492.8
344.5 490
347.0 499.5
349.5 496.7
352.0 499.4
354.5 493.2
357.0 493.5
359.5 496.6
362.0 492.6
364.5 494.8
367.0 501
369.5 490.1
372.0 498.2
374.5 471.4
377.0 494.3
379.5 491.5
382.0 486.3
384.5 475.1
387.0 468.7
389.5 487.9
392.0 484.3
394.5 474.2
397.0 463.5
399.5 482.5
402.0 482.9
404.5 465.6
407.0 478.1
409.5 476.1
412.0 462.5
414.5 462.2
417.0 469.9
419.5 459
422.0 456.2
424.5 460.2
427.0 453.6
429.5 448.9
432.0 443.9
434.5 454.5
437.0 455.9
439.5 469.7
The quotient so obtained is 0.99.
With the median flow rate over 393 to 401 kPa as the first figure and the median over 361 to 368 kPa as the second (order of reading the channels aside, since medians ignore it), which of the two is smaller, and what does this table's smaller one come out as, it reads 474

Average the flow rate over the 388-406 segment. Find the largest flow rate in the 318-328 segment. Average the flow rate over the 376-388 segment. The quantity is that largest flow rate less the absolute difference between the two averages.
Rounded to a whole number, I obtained 490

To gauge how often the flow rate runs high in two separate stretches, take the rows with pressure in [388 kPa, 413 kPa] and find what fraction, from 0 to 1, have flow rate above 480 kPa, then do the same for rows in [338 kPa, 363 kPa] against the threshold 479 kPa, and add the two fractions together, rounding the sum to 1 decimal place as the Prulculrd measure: 1.4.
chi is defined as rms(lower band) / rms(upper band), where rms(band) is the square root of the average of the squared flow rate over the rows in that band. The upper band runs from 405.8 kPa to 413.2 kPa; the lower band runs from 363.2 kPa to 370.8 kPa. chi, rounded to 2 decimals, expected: 1.05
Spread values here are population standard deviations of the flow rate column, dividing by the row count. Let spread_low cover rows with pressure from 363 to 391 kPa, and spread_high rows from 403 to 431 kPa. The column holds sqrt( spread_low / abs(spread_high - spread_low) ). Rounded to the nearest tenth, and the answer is 2.4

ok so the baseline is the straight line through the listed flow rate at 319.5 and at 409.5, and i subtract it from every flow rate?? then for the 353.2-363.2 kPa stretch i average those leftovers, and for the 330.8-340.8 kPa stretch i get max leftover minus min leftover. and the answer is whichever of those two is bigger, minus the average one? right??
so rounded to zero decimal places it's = 5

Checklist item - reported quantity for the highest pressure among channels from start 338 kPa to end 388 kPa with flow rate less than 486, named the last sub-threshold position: 387.0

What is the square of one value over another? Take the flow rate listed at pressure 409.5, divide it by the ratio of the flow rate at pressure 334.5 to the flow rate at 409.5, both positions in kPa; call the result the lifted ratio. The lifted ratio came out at 462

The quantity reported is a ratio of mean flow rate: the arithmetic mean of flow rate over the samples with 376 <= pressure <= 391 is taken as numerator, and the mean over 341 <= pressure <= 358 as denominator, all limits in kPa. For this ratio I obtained 0.98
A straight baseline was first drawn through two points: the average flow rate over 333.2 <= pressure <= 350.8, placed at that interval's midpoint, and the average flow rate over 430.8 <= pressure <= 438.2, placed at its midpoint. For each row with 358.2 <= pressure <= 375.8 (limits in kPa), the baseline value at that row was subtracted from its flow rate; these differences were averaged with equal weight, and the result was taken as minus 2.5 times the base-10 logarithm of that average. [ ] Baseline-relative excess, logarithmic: -2.64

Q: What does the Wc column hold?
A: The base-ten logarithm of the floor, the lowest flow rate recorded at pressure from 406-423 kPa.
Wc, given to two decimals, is 2.66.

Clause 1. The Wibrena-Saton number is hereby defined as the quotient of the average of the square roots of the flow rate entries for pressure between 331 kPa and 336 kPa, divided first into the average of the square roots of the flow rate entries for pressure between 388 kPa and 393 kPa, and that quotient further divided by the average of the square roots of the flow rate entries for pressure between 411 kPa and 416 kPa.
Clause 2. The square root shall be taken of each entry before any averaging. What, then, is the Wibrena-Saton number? 0.0461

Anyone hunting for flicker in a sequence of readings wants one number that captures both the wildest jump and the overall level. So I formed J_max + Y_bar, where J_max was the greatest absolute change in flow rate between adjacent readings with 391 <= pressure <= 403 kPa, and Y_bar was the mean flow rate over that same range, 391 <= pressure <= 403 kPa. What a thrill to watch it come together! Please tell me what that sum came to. 496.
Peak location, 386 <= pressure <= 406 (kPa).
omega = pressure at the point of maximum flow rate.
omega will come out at 389.5 kPa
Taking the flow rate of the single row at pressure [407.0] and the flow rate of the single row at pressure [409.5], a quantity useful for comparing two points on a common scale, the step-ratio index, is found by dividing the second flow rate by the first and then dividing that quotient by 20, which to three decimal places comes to 0.050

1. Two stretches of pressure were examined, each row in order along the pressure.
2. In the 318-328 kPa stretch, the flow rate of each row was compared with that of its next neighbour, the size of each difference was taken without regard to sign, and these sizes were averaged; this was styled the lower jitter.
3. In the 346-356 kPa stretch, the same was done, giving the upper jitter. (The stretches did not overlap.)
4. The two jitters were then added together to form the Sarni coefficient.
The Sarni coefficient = 15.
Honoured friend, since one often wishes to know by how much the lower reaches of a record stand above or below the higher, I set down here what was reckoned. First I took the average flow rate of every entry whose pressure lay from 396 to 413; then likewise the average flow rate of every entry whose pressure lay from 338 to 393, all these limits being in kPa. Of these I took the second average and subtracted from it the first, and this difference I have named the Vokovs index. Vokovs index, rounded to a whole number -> 17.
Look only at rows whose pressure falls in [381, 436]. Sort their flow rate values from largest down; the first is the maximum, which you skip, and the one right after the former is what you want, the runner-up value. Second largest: 486.3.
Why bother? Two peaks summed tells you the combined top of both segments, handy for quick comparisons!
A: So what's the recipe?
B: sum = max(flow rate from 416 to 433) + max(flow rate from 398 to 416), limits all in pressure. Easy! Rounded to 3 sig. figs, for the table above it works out 953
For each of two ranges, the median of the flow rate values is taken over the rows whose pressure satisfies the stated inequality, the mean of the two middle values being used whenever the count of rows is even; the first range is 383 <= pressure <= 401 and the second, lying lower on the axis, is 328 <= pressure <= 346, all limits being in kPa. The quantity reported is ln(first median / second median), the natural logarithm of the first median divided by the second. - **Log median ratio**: -0.03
